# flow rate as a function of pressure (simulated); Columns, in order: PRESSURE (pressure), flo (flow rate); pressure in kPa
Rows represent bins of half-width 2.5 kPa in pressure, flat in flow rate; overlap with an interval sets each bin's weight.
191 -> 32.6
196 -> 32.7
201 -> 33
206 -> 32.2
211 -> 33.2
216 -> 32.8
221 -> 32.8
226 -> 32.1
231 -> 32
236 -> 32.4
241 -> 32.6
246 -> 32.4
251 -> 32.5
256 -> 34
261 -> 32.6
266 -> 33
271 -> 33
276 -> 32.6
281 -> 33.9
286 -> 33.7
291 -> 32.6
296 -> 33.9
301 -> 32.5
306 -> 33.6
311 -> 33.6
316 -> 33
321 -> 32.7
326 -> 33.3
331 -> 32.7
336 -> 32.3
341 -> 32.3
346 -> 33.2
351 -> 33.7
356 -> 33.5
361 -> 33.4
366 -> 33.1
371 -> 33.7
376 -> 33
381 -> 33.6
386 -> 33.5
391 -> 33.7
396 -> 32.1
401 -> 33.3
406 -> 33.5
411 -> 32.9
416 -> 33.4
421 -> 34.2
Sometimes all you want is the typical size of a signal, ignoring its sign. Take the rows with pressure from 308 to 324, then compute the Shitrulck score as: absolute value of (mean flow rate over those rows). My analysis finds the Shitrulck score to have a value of 33.1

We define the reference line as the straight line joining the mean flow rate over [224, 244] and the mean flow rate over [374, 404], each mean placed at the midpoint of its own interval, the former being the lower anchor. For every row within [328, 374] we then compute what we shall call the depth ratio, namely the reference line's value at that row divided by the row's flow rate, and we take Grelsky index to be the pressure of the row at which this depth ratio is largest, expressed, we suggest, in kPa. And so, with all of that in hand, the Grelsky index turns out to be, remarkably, 341 kPa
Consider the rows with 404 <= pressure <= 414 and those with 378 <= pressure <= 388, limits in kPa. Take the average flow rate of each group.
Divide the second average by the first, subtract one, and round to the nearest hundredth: 0.01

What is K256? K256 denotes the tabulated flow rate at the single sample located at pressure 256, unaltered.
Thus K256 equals 34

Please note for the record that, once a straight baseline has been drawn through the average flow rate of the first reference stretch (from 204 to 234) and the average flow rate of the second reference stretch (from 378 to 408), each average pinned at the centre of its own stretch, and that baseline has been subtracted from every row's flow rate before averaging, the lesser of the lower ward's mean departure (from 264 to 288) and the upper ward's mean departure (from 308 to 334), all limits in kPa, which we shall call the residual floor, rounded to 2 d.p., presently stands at 0.09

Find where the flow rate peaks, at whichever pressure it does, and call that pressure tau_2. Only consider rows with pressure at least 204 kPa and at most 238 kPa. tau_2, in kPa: 211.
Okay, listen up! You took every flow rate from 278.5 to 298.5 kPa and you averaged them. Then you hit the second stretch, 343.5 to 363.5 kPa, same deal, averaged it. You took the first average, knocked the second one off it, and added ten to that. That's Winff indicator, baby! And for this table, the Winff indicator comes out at 10.1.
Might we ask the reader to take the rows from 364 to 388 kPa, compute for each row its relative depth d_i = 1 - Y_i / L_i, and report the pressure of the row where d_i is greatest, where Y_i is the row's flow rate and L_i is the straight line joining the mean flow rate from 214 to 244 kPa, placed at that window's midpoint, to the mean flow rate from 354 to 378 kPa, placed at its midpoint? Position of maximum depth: 376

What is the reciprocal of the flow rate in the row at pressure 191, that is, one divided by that 0.0307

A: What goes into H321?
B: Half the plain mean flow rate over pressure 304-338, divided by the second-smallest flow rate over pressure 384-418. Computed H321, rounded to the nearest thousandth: 0.502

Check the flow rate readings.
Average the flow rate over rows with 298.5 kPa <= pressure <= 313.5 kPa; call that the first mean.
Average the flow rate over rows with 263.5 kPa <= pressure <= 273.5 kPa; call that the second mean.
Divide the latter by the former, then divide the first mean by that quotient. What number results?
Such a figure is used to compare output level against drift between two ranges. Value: 33.5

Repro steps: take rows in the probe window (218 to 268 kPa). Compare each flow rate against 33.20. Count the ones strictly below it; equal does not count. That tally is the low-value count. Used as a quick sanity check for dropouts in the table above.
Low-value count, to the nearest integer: 9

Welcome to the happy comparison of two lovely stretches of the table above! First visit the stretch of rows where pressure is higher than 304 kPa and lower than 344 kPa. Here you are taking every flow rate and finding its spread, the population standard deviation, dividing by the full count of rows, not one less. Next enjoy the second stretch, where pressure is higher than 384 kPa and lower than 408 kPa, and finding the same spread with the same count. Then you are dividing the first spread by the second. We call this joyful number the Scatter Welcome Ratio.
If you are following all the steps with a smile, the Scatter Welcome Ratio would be 0.9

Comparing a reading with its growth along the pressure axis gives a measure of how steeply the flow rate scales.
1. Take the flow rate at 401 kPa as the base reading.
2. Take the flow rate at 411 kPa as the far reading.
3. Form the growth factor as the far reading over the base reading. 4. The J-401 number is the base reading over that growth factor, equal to 33.7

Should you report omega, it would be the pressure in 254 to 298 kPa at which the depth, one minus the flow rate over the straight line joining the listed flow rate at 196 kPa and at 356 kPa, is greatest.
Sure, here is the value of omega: 291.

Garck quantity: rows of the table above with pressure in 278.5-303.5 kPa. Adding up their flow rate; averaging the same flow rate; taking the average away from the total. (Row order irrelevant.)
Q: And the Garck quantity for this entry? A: 133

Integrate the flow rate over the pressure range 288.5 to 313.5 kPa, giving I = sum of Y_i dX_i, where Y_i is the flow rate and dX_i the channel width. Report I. 831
